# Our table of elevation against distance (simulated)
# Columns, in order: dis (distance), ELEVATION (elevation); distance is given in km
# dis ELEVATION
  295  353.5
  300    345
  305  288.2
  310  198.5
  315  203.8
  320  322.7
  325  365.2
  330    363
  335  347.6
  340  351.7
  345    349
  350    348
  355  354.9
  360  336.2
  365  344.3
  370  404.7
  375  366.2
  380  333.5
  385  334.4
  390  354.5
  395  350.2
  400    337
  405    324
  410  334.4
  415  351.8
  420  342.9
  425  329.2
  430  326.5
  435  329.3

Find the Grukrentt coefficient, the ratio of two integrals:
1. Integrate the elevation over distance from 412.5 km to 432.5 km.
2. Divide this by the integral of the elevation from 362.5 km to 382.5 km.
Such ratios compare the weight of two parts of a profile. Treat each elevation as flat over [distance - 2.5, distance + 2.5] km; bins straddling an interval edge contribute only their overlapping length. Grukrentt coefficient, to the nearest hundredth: 0.93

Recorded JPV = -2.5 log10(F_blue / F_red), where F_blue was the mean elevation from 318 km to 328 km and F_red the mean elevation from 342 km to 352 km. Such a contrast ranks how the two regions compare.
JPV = 0.01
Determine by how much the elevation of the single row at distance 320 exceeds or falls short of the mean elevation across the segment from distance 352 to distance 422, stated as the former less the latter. -25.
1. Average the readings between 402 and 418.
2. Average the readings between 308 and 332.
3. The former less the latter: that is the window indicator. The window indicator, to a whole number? 46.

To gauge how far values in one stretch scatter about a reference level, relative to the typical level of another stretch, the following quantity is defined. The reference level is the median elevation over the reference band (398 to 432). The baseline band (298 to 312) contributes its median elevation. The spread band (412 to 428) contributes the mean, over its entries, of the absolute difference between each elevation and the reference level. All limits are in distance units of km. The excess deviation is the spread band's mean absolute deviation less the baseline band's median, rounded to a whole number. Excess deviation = -278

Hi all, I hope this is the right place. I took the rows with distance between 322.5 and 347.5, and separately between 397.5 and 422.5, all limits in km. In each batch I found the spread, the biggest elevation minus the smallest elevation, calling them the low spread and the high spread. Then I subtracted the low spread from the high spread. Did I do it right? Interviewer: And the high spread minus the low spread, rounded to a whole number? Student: 10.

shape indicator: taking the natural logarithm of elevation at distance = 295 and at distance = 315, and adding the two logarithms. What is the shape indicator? 11.2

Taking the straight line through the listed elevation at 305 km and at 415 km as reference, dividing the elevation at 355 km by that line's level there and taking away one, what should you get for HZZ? 0.12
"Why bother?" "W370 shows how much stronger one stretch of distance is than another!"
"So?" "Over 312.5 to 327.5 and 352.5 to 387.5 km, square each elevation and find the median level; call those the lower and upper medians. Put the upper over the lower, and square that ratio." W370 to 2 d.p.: 1.30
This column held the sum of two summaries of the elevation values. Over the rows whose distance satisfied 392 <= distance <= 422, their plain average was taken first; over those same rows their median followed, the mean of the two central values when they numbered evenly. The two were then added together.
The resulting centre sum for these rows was 680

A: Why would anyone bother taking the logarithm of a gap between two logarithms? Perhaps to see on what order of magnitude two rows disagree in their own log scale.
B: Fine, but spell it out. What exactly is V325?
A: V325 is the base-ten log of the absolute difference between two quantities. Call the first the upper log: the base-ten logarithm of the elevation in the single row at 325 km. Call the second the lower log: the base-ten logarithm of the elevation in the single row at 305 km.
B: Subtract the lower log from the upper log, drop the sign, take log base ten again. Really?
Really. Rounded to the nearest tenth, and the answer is -1.0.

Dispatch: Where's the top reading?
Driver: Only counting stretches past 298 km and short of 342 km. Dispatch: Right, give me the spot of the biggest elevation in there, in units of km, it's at 325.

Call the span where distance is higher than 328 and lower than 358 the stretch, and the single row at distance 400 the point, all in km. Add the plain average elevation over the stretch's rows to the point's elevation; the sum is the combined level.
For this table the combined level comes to 689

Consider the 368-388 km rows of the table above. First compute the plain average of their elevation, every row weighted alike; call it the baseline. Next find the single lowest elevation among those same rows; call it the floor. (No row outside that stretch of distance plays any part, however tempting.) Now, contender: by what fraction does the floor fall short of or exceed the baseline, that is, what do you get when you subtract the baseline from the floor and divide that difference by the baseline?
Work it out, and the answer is -0.07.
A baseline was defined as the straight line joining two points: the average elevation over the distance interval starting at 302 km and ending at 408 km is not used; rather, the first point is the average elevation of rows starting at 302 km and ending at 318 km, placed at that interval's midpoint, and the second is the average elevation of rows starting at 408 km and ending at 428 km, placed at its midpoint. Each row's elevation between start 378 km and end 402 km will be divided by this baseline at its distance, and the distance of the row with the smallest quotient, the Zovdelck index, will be 400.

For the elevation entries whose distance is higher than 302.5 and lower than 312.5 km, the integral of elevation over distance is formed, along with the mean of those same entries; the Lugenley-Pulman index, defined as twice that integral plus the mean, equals 5110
